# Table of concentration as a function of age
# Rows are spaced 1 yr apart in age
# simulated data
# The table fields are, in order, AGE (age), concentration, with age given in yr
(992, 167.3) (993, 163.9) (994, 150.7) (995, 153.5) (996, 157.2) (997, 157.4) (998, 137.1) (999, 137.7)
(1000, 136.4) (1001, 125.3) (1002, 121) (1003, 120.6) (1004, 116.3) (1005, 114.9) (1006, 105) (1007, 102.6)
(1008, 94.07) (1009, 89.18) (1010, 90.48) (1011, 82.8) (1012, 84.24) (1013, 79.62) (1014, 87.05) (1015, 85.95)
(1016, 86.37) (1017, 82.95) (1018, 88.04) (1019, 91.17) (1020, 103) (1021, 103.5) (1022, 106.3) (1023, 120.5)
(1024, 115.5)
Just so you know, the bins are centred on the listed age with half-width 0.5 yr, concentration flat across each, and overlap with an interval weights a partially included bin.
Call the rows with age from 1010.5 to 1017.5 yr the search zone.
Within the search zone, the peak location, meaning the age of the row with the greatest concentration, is 1014 yr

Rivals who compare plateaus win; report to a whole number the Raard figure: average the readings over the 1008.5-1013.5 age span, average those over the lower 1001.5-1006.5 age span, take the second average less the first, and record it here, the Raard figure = 30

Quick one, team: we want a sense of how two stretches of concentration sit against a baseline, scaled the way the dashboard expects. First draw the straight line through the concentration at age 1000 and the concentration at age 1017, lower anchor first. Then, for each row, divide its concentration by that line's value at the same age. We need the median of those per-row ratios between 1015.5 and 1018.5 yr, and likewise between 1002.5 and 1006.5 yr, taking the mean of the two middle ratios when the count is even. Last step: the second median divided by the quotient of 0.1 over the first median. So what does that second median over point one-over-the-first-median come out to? 9.5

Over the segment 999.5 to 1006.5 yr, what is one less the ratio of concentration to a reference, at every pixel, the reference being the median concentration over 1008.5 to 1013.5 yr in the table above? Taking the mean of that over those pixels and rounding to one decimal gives -0.4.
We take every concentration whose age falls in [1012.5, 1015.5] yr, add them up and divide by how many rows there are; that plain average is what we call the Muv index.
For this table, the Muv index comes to 84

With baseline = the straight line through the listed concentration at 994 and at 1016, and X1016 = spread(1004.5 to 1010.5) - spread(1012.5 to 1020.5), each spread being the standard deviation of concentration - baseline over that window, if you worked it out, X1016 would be -8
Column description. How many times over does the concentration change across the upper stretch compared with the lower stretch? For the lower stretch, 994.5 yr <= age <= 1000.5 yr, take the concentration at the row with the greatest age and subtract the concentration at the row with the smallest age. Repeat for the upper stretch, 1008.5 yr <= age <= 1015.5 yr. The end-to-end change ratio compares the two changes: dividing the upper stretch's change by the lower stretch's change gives 0.19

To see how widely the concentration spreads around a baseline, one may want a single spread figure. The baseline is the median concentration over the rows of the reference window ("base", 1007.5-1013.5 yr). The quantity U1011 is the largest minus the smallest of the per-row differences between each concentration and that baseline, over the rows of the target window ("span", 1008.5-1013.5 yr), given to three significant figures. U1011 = 10.9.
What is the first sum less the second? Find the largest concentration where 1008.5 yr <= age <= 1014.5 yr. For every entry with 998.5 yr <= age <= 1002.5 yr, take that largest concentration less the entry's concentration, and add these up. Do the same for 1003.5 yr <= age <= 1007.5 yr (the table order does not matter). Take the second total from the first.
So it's -82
